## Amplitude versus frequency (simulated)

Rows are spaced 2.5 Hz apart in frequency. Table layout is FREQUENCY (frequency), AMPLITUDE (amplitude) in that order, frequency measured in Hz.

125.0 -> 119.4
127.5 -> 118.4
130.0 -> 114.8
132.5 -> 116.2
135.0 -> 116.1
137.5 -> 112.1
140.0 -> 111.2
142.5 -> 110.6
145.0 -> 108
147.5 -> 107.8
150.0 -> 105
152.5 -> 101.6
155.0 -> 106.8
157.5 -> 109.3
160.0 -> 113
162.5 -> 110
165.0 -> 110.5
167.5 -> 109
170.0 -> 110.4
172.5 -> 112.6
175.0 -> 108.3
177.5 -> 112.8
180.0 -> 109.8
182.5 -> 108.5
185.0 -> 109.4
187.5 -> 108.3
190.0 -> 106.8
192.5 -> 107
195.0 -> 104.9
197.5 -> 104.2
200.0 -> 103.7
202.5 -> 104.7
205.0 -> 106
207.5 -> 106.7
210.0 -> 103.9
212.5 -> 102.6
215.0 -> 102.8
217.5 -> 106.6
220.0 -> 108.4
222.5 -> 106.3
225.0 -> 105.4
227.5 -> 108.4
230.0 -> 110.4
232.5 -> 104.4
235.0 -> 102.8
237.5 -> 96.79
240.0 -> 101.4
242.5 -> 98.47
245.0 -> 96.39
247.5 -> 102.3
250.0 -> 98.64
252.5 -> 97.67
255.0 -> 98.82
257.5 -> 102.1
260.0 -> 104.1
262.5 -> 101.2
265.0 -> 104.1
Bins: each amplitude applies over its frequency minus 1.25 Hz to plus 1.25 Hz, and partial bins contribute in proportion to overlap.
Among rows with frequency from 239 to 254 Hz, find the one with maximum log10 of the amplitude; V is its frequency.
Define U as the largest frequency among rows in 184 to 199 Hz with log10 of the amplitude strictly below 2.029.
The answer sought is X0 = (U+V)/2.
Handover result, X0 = 222.5 Hz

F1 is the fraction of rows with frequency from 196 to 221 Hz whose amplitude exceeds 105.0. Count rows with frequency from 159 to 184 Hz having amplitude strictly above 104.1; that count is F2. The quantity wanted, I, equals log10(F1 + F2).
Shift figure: 1.02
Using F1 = 0.4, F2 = 10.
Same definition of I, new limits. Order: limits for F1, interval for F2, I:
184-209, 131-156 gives 0.98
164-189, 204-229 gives 0.90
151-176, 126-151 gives 1.04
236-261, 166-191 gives 1.00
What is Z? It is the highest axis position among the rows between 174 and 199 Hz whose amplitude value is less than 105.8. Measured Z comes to 197.5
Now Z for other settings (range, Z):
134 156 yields 152.5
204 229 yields 225.0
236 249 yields 247.5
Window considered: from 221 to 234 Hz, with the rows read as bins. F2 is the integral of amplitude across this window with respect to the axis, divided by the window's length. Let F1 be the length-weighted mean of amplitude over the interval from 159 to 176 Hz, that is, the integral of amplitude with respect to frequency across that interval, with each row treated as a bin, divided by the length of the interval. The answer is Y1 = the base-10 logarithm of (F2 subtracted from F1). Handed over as 0.56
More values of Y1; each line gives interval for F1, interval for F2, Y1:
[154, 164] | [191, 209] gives 0.66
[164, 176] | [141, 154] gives 0.54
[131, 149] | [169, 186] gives 0.14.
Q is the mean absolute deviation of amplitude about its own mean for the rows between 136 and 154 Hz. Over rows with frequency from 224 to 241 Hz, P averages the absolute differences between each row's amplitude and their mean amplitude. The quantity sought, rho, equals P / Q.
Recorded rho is 1.2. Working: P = 3.3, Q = 2.8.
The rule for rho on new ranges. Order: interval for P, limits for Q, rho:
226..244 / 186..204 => 2.6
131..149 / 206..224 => 1.4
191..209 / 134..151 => 0.4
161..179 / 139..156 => 0.5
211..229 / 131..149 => 0.7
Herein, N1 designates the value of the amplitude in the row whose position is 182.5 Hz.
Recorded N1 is 108.5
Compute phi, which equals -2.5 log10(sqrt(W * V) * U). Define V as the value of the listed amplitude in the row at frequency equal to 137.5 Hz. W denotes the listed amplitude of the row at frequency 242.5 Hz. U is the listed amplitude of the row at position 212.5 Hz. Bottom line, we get -10.1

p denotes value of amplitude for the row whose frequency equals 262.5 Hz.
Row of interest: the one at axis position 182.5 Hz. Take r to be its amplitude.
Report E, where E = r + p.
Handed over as 210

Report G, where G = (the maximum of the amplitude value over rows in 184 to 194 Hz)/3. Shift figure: 36.5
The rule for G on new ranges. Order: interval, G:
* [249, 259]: 34.0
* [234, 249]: 34.3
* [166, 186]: 37.6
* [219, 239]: 36.8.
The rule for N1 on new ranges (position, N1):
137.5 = 112.1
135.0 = 116.1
